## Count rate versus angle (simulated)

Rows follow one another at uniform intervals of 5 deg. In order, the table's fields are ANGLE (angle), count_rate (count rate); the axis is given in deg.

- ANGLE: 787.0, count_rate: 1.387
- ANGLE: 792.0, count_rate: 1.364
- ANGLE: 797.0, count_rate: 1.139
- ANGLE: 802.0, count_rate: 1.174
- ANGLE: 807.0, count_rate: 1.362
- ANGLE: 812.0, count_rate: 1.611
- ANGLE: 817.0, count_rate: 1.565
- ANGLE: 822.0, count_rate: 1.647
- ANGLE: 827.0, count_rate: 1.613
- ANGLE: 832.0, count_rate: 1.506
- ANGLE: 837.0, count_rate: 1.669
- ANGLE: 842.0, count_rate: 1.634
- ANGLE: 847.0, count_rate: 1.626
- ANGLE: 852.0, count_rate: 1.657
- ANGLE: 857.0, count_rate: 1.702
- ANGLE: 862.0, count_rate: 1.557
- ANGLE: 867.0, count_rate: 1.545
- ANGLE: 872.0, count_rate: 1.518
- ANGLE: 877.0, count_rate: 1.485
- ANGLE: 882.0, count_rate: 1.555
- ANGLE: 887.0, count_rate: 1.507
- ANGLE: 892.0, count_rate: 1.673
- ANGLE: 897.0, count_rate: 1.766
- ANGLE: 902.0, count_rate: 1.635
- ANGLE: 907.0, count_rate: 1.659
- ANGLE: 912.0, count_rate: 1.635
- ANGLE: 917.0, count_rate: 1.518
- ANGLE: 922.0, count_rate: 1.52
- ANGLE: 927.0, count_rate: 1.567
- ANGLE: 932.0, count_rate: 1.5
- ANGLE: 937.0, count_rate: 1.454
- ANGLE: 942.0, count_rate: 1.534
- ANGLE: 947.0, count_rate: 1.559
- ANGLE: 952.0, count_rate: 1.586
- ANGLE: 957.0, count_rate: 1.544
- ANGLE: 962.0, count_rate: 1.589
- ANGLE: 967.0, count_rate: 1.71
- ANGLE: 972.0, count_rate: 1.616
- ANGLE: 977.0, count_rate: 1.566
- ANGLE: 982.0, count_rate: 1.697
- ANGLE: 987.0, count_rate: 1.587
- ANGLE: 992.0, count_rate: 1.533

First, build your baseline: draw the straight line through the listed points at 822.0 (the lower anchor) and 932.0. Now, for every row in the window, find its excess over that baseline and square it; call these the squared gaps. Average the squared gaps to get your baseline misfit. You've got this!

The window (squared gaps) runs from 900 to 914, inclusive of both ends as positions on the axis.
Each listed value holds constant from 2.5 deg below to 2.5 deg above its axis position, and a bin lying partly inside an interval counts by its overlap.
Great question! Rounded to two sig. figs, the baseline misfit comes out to 0.012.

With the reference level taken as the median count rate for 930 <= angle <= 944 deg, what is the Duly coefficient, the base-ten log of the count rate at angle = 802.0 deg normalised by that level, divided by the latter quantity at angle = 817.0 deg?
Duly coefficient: -6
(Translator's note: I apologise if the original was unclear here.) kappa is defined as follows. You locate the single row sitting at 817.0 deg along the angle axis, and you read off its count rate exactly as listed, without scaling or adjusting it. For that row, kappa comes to 1.565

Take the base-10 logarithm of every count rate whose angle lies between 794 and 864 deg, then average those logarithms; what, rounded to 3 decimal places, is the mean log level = 0.182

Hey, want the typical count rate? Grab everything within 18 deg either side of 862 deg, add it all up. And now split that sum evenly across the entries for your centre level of 1.58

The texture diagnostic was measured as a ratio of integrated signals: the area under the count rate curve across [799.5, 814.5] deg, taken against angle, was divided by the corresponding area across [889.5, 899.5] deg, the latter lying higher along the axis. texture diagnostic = 1.2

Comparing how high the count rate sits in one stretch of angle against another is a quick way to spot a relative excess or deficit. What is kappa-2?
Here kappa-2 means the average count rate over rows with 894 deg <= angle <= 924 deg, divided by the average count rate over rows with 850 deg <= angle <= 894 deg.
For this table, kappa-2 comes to 1.03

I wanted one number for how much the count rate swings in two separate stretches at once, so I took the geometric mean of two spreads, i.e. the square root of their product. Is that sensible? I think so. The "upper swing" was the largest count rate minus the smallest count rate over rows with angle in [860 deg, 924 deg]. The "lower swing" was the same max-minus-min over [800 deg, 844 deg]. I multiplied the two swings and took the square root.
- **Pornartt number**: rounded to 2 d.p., 0.37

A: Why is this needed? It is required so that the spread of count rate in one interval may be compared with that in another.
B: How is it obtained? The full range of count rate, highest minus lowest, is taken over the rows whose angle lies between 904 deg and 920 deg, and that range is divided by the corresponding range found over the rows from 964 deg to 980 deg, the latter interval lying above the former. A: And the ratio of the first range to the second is 1.0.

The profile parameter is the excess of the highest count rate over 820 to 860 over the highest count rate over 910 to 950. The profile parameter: 0.07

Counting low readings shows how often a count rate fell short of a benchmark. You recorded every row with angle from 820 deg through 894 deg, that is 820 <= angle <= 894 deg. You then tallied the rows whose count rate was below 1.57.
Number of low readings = 7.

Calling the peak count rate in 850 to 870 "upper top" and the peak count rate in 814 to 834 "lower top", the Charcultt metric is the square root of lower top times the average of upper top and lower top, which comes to 1.66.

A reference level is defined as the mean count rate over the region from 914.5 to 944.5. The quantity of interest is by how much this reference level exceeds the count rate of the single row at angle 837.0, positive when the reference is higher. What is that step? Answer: -0.15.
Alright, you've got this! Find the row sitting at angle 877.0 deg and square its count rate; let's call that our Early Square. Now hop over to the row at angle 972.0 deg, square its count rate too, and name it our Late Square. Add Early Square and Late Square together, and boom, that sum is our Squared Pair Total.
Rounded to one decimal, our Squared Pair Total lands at 4.8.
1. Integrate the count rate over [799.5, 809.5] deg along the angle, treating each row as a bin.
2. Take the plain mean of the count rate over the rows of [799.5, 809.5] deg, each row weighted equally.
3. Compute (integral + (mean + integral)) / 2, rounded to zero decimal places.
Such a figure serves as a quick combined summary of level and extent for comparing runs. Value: 13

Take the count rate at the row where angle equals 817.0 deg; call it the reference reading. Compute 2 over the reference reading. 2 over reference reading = 1.28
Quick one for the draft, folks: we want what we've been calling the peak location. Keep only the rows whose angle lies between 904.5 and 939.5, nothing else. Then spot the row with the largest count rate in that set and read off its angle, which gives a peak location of 907.0 deg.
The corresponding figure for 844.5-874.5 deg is 857.0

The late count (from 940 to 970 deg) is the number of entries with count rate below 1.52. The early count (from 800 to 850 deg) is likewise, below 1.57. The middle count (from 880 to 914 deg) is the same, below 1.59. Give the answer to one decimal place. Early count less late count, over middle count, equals 2.0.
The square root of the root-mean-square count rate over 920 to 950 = 1.23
